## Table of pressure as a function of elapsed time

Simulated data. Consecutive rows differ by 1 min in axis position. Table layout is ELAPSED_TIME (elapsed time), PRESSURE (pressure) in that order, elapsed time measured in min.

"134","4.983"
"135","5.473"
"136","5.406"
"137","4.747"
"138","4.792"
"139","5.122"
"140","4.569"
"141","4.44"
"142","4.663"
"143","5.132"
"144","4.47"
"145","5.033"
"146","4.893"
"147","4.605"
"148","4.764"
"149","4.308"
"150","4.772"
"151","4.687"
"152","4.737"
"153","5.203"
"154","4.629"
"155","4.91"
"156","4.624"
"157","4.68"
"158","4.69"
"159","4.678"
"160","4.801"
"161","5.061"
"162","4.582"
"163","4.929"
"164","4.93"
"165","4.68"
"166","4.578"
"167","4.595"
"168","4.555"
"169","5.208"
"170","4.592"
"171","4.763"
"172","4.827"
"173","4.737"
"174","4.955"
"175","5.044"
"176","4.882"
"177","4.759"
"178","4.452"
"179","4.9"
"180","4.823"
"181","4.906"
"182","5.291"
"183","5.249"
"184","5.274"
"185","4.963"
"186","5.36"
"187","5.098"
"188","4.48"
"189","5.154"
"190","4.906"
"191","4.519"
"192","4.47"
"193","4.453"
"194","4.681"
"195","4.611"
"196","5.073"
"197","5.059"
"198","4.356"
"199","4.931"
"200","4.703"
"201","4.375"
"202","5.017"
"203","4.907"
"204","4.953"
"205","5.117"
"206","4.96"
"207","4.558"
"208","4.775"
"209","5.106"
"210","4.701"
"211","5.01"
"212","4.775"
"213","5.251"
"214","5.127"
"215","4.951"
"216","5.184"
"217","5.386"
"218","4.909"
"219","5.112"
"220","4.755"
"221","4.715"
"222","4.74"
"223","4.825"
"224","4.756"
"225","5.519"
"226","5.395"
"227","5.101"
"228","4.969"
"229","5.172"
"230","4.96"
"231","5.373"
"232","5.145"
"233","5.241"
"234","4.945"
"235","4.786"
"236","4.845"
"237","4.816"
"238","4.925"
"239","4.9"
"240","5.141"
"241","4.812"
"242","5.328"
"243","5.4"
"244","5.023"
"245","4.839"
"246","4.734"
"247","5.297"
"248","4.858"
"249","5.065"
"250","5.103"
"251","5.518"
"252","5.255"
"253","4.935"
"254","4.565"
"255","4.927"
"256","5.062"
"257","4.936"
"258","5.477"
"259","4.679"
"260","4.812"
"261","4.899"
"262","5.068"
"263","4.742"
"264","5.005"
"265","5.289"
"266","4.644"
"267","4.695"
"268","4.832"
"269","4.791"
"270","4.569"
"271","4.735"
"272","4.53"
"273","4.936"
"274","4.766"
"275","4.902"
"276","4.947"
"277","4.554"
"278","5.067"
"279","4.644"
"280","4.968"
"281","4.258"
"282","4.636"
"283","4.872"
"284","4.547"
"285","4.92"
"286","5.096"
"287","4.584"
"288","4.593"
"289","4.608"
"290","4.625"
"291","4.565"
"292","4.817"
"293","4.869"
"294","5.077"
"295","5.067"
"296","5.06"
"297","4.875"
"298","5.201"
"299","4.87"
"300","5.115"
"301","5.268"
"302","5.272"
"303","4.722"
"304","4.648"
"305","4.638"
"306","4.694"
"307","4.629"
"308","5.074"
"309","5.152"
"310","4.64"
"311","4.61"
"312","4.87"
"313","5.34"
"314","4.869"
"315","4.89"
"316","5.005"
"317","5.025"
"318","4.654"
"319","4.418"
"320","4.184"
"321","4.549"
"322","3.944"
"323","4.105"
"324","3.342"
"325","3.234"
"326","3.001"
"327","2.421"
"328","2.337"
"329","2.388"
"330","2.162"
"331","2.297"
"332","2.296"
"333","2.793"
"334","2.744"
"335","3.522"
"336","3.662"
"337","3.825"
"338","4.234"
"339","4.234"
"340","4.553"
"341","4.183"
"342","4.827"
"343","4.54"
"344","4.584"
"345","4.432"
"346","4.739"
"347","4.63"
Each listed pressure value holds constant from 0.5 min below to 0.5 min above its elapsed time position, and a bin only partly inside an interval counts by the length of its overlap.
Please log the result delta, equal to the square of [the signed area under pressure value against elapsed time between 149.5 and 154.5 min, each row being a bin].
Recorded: 577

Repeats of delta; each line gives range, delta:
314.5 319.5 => 576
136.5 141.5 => 560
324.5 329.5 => 179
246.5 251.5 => 668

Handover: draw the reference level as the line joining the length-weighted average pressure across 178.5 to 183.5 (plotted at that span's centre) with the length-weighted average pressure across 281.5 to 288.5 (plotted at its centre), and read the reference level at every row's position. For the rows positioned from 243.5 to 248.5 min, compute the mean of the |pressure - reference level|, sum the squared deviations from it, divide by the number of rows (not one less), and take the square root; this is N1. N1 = 0.16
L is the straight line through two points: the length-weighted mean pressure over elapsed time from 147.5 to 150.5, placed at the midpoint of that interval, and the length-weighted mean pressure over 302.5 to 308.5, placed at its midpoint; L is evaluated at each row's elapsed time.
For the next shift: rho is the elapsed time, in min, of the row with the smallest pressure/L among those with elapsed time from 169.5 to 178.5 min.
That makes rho 178 min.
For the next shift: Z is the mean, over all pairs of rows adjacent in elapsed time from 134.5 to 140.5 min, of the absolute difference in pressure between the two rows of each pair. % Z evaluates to 0.33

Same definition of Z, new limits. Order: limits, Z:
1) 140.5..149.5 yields 0.37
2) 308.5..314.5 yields 0.35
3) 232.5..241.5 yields 0.16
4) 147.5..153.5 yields 0.30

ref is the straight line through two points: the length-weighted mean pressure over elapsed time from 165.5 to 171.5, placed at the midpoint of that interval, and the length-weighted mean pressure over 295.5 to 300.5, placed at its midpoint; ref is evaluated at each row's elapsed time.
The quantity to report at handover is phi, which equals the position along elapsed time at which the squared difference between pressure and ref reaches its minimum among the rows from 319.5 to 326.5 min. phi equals 321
